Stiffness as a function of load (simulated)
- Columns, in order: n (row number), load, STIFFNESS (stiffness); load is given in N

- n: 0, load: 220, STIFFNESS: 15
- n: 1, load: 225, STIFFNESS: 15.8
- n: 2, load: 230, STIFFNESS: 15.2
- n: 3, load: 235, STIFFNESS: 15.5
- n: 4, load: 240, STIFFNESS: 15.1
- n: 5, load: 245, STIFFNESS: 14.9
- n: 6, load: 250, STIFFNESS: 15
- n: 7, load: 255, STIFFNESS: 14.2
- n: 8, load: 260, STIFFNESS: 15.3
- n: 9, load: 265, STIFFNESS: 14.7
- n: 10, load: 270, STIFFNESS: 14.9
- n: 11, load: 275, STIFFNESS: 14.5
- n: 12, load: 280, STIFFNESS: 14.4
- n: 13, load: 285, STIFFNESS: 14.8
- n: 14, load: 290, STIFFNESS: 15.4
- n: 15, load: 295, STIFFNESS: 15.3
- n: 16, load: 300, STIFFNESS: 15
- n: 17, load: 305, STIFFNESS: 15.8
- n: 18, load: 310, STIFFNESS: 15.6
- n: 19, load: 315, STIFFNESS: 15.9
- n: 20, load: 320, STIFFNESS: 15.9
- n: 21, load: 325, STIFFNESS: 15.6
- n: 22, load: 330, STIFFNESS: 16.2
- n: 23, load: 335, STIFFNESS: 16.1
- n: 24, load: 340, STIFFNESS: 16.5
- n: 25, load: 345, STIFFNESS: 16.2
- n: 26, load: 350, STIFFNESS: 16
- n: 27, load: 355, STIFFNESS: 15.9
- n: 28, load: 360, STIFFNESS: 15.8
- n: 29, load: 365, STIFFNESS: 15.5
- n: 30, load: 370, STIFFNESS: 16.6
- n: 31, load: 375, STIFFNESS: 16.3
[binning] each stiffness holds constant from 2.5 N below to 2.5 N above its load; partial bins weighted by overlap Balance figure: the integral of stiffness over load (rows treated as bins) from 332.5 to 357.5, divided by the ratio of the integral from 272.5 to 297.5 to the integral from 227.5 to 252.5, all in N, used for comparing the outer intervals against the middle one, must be 411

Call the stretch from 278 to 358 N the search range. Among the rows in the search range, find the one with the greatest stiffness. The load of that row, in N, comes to 340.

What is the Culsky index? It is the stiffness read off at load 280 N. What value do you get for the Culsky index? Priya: 14.4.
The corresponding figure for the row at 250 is 15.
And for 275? 14.5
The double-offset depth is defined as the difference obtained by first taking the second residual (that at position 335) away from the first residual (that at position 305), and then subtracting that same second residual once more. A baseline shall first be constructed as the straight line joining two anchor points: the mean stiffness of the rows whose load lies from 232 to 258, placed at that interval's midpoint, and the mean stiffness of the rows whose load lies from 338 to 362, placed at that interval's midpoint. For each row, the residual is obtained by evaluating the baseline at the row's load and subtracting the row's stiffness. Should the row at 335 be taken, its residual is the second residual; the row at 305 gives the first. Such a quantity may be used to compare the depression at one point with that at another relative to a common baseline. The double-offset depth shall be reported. 0.2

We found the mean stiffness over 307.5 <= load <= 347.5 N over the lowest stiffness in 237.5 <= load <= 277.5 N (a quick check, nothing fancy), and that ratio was 1.13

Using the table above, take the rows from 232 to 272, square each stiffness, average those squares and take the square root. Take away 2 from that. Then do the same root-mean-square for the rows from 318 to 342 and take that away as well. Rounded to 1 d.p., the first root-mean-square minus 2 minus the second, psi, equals -3.1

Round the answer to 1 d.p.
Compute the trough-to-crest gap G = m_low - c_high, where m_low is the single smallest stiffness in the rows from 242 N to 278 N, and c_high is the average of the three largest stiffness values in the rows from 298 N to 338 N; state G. -1.9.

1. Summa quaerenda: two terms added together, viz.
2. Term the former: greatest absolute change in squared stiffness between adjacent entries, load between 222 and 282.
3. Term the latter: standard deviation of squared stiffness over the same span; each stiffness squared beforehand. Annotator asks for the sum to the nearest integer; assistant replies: 46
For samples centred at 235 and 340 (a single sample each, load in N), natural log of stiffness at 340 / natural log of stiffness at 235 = 1.02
